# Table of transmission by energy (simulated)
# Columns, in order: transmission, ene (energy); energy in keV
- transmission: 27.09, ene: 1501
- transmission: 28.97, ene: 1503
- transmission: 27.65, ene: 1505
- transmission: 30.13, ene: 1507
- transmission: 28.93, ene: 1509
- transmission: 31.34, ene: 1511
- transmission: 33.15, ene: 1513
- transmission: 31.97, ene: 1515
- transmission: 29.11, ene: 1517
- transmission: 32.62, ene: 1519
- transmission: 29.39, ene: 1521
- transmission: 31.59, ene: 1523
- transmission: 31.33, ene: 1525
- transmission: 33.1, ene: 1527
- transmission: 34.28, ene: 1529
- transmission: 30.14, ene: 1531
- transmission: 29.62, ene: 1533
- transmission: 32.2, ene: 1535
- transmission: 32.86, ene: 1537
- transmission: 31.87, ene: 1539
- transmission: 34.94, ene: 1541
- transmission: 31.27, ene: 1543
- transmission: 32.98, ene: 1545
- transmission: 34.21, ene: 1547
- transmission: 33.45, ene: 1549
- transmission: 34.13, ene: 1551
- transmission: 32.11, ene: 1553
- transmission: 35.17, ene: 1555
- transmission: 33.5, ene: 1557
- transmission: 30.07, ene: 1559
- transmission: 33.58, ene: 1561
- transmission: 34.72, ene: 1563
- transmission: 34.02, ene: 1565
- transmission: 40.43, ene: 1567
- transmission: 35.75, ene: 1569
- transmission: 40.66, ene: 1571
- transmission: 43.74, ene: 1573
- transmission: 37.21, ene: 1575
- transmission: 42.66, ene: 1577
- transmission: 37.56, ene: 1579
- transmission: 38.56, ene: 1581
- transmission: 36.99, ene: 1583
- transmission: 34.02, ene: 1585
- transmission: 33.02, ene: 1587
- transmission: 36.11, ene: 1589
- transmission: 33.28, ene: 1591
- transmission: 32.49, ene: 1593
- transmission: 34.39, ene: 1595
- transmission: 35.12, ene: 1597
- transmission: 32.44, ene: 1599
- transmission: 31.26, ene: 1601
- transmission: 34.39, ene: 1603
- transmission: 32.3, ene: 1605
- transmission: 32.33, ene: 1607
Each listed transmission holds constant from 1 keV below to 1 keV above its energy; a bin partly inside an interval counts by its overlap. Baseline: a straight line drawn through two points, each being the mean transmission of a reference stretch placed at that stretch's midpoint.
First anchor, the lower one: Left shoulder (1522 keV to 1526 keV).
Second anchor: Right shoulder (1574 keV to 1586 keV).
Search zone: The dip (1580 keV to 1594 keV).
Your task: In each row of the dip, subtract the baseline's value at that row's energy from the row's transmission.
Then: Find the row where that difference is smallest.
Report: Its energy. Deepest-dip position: 1593 keV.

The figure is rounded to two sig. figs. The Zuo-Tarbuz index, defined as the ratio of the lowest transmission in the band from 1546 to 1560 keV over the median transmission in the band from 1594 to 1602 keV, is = 0.90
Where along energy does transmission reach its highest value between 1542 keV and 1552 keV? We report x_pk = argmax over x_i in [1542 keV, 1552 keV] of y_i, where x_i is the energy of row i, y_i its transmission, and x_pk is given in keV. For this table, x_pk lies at 1547 keV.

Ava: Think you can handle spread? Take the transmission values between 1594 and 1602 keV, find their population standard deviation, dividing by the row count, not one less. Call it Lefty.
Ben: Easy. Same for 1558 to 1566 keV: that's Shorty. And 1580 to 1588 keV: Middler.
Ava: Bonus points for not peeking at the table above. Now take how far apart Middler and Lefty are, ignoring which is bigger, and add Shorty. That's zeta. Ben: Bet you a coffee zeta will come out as 2.5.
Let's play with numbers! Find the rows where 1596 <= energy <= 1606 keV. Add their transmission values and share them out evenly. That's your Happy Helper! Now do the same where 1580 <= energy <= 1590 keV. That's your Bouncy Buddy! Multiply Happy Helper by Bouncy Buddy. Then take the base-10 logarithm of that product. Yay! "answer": 3.07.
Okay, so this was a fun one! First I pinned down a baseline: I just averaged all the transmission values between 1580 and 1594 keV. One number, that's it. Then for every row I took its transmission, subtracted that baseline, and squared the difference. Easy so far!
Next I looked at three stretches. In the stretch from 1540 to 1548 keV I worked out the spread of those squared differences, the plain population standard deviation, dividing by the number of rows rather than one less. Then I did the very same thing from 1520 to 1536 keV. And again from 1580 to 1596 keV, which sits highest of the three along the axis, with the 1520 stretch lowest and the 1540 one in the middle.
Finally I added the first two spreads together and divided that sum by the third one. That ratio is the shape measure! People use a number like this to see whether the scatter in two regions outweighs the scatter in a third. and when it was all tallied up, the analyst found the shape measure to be 4.1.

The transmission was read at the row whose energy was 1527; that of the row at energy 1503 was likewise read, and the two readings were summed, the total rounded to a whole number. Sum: 62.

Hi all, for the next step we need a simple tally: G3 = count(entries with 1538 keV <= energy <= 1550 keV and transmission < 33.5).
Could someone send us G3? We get 4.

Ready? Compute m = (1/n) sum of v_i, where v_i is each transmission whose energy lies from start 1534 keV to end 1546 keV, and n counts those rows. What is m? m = 32.7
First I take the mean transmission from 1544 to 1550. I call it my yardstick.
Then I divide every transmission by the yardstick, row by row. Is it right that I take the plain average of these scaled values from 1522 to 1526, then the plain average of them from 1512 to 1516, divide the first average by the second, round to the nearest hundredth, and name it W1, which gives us 0.97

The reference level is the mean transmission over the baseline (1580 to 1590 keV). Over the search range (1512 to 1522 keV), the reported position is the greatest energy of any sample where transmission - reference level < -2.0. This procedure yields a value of 1521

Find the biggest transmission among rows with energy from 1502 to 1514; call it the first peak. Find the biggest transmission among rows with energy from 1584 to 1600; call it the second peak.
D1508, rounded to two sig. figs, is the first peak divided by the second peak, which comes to 0.92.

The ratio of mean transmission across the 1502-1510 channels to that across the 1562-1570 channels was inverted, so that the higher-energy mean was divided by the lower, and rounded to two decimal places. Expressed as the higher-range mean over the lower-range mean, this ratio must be 1.25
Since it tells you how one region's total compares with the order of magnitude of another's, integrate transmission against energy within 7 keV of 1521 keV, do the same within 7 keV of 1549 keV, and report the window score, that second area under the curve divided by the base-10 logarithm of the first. 177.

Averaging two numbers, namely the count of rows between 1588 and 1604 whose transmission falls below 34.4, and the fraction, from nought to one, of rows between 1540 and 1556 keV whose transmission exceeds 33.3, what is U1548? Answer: 3.31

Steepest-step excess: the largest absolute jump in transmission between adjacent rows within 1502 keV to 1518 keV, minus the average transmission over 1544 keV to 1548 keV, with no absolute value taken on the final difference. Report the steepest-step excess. -31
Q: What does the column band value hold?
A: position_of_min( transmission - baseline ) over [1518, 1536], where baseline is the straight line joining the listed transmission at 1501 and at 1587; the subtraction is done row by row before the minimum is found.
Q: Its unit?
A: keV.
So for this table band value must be 1533 keV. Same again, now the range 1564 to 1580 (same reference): 1565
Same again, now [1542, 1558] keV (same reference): 1543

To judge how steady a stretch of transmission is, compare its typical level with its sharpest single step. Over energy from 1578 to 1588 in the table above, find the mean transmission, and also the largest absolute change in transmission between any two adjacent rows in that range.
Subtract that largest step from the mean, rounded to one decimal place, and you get 33.1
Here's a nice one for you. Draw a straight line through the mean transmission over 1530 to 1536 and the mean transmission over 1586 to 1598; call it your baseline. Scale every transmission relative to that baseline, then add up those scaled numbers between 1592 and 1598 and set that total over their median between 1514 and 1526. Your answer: 2.9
